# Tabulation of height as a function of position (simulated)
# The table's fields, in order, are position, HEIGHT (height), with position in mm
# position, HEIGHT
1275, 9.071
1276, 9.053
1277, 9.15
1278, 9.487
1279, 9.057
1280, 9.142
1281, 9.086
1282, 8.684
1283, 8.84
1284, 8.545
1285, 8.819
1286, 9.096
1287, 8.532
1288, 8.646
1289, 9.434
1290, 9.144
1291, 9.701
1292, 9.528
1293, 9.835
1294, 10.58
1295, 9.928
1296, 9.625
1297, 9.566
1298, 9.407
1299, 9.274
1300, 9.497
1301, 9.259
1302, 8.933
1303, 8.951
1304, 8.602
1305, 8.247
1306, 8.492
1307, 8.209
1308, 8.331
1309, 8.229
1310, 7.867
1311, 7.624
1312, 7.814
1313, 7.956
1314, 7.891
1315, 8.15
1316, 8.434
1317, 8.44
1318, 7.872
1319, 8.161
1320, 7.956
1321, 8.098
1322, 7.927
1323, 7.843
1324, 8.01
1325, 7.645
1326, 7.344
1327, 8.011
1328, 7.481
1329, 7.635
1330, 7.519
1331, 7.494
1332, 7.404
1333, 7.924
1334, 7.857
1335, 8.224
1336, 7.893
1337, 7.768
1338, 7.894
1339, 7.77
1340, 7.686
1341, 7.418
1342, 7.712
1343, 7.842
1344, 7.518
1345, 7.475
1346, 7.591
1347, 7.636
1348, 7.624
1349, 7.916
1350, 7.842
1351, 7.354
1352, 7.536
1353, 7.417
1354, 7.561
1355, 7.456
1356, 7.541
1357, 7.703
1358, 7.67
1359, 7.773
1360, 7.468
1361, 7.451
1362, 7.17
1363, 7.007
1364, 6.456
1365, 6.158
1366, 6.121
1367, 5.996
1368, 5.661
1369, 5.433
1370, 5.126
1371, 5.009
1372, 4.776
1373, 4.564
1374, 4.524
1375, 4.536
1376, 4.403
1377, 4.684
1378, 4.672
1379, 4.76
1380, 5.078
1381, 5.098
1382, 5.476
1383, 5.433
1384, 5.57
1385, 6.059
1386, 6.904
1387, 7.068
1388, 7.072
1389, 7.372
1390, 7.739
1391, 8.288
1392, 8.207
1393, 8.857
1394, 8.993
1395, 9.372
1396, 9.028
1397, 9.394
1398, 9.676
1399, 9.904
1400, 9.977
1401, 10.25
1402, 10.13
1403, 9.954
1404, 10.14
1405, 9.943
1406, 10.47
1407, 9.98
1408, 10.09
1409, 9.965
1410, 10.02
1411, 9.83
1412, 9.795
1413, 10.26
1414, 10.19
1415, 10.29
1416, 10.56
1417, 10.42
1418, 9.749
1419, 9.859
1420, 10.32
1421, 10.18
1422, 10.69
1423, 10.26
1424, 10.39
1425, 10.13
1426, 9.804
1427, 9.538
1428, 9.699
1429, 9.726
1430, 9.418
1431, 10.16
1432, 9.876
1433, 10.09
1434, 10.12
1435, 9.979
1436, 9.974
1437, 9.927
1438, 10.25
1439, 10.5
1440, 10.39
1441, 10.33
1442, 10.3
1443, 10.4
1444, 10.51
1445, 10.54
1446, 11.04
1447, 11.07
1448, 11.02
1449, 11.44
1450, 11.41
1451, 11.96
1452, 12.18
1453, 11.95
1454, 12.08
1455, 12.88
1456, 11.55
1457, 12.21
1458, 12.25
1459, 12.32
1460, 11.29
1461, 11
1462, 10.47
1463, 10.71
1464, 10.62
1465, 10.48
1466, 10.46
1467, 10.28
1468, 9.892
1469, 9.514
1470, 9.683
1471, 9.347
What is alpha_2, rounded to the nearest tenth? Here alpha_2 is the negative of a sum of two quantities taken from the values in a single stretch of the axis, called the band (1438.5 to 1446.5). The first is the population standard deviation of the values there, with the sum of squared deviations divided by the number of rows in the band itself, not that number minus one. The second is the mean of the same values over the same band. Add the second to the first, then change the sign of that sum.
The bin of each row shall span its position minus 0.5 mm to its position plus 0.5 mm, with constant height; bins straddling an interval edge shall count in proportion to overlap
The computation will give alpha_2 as -10.7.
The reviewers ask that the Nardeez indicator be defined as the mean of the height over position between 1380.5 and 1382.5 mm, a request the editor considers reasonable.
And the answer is 5.3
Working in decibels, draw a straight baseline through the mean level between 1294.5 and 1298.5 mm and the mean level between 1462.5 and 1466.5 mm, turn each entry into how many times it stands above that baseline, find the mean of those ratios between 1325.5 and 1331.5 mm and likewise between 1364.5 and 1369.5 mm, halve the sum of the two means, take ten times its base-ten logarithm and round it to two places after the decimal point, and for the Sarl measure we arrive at -1.68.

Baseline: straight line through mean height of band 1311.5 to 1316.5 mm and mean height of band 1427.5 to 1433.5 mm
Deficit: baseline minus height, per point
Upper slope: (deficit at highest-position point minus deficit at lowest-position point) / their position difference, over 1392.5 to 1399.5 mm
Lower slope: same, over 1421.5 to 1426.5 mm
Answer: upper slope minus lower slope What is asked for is -0.40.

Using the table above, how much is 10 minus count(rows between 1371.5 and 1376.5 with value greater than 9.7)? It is 10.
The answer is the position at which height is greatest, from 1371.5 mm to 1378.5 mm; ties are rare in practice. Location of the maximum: 1372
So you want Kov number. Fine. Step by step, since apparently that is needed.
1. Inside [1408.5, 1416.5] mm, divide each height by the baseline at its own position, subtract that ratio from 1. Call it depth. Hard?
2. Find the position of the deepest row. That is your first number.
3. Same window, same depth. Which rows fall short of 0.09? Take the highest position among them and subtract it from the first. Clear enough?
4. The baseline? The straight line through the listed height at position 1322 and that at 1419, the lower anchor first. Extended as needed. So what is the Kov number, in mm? -4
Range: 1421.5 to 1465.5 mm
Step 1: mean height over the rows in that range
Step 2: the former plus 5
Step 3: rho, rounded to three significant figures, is 15.7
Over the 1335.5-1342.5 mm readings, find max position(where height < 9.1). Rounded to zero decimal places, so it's 1342 mm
